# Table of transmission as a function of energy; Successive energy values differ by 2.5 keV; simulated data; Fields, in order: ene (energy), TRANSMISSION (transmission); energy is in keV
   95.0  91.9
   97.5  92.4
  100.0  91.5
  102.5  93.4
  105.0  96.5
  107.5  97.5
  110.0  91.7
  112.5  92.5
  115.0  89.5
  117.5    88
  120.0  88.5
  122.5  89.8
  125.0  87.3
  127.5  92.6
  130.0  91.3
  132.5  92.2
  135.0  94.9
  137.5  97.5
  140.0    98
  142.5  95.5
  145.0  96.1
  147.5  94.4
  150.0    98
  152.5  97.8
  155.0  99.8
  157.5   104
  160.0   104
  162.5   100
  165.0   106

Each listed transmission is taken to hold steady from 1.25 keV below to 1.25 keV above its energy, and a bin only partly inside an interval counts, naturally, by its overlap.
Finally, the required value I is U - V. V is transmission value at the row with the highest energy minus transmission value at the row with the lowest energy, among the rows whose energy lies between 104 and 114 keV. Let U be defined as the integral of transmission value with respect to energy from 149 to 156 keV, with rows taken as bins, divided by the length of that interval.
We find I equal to 103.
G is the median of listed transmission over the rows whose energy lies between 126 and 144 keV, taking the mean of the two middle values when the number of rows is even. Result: 95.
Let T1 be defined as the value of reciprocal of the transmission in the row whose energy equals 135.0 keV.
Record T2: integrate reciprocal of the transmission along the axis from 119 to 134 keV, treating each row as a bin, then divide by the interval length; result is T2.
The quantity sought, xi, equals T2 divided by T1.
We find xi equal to 1.05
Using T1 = 0.0105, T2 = 0.0111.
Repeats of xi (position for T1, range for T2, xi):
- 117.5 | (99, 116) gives 0.94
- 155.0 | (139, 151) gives 1.04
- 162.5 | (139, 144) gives 1.03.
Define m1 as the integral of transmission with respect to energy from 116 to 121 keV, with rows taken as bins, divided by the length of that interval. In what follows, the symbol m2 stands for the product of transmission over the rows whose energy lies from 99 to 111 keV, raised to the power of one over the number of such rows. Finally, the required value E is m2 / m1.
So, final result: 1.07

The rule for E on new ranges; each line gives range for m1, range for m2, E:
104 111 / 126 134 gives 0.97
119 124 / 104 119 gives 1.04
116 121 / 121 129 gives 1.02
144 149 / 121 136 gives 0.96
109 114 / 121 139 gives 1.00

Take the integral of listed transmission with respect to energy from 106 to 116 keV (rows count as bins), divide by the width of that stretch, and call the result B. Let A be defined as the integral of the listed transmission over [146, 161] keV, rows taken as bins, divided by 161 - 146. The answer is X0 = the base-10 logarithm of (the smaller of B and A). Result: 1.968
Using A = 100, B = 93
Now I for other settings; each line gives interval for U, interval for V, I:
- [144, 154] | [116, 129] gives 92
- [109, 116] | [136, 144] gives 93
